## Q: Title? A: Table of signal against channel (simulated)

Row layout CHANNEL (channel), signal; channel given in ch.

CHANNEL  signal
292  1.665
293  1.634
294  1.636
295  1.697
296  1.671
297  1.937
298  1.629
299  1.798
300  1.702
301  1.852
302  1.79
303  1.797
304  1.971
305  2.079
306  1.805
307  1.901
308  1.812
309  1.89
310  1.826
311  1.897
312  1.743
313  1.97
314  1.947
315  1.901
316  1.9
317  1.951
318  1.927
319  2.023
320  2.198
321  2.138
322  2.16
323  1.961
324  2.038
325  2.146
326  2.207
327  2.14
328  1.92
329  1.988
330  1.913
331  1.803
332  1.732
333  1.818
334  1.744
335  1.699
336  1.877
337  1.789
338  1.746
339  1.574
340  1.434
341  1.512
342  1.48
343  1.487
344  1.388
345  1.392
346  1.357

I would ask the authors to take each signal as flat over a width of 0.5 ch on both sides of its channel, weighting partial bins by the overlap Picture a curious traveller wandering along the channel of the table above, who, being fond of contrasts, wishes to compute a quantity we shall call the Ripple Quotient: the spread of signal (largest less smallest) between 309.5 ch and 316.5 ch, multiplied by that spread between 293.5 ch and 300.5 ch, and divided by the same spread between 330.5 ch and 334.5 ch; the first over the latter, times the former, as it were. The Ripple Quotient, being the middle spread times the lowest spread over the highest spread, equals 0.813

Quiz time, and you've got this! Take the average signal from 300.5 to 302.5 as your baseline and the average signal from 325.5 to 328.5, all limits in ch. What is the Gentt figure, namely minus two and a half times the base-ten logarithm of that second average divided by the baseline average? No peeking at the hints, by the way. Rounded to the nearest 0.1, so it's -0.1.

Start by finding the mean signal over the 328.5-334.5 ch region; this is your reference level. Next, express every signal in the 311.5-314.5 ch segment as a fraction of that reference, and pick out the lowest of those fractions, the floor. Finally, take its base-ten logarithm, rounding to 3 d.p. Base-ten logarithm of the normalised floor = -0.022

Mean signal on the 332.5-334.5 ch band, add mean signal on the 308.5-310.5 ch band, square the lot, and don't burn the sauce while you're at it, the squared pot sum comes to 13.2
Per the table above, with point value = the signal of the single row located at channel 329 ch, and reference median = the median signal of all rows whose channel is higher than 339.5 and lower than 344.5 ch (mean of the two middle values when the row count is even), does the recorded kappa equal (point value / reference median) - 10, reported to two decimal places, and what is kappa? -8.66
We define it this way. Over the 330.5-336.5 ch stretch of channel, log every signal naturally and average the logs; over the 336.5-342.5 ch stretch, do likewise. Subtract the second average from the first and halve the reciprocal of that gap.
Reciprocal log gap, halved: 4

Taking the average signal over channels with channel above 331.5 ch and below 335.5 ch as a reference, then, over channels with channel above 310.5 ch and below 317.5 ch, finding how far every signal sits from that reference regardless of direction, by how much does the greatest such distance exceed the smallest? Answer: 0.22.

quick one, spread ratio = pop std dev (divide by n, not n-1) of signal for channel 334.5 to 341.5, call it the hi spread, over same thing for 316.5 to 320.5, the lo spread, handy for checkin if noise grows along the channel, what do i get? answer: 1.4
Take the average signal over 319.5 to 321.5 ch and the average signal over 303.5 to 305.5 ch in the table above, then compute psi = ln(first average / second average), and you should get 0.068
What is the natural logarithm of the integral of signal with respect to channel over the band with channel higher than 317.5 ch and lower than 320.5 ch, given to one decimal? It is 1.8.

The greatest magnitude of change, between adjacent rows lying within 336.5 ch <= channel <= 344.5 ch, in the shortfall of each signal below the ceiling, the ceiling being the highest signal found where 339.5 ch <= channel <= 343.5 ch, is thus 0.17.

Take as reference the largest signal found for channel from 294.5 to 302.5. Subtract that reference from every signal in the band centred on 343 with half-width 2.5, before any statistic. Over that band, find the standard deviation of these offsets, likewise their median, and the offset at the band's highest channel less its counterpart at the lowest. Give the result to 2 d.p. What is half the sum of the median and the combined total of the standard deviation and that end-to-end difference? -0.26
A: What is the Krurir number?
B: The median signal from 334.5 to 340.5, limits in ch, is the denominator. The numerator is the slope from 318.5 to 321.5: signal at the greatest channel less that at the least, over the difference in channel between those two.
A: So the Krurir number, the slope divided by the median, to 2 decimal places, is 0.03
